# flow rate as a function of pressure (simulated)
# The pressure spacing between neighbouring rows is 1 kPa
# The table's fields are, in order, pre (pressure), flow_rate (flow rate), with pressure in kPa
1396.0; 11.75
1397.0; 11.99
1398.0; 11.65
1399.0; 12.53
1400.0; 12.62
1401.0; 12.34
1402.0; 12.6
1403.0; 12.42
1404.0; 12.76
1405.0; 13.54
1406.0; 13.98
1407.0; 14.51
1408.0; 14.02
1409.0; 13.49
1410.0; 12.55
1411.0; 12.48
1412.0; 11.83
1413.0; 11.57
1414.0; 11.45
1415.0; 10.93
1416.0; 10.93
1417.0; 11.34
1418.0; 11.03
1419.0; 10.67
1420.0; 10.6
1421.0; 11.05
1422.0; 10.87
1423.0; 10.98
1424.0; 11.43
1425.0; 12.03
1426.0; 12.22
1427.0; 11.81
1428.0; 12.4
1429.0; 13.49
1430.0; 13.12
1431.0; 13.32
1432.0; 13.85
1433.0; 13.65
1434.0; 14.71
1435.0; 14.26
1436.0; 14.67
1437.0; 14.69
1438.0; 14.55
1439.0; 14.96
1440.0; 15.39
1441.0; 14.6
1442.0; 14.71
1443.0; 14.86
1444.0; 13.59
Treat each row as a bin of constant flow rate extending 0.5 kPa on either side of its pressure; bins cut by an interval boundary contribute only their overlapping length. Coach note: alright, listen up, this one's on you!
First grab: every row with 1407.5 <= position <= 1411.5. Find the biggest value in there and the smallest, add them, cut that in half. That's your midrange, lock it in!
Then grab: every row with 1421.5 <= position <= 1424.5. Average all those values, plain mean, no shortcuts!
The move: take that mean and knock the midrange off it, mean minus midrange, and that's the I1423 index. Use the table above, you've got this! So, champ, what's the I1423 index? -2.2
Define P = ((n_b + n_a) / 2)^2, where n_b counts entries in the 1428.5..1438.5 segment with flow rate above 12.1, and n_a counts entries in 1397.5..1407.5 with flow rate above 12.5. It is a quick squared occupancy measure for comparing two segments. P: 72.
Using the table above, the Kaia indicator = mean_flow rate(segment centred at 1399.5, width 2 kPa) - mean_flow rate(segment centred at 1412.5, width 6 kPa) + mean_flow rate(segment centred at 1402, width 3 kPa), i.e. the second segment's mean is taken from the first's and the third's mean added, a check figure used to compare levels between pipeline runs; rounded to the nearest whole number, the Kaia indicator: 13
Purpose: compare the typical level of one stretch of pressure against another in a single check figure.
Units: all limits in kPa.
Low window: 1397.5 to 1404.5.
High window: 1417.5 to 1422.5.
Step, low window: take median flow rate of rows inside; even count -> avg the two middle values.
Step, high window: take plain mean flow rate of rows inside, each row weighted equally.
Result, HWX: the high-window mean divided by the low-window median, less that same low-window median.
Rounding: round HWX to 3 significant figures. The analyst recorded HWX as -11.7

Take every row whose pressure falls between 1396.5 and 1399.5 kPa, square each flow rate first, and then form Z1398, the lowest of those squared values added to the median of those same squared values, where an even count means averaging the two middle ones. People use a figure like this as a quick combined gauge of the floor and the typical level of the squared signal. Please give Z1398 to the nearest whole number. 279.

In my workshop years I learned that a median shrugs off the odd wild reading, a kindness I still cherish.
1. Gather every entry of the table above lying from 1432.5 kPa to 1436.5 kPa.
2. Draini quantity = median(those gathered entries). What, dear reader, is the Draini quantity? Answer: 14.5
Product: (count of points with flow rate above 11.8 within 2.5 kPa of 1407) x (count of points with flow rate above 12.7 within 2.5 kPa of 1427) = 5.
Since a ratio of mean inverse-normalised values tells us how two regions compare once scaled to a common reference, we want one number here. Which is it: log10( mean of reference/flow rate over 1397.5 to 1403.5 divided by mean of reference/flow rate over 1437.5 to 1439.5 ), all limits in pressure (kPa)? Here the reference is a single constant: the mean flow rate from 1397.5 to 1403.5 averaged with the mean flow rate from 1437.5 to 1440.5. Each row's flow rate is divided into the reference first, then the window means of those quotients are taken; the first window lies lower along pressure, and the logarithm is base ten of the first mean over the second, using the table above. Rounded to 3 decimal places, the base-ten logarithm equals 0.077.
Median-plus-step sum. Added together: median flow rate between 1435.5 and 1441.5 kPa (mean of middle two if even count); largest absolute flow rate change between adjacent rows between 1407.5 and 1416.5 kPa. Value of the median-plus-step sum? 15.6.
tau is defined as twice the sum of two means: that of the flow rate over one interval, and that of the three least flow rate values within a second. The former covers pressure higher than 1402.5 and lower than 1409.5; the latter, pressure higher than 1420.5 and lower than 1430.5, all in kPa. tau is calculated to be 49.0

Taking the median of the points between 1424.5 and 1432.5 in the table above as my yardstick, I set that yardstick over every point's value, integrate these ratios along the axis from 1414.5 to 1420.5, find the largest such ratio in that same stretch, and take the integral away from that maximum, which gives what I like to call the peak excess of -5.8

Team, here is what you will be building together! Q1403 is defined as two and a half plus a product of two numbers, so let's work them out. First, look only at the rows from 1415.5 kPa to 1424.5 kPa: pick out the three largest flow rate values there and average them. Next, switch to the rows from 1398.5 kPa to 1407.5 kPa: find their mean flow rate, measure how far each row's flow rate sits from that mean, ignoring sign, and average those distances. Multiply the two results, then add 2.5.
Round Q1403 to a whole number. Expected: 10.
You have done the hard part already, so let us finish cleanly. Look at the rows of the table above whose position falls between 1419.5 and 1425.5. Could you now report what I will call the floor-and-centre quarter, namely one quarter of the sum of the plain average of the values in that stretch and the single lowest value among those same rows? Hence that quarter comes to 5.4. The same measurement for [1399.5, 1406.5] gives 6.3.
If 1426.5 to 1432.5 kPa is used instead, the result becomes 6.2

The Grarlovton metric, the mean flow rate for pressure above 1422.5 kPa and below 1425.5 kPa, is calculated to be 11.5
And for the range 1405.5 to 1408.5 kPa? 14.2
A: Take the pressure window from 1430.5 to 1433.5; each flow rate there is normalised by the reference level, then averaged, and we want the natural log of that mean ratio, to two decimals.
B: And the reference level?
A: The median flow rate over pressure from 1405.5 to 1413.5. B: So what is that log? 0.04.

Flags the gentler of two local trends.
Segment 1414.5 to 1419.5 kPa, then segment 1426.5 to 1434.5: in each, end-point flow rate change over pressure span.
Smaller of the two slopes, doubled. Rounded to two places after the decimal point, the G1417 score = -0.13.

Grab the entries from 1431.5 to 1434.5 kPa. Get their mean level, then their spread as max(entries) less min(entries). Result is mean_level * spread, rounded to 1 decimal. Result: 14.9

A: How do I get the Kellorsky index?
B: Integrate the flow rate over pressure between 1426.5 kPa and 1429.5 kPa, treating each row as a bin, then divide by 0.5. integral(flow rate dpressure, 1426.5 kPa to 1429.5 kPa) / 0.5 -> 75.4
